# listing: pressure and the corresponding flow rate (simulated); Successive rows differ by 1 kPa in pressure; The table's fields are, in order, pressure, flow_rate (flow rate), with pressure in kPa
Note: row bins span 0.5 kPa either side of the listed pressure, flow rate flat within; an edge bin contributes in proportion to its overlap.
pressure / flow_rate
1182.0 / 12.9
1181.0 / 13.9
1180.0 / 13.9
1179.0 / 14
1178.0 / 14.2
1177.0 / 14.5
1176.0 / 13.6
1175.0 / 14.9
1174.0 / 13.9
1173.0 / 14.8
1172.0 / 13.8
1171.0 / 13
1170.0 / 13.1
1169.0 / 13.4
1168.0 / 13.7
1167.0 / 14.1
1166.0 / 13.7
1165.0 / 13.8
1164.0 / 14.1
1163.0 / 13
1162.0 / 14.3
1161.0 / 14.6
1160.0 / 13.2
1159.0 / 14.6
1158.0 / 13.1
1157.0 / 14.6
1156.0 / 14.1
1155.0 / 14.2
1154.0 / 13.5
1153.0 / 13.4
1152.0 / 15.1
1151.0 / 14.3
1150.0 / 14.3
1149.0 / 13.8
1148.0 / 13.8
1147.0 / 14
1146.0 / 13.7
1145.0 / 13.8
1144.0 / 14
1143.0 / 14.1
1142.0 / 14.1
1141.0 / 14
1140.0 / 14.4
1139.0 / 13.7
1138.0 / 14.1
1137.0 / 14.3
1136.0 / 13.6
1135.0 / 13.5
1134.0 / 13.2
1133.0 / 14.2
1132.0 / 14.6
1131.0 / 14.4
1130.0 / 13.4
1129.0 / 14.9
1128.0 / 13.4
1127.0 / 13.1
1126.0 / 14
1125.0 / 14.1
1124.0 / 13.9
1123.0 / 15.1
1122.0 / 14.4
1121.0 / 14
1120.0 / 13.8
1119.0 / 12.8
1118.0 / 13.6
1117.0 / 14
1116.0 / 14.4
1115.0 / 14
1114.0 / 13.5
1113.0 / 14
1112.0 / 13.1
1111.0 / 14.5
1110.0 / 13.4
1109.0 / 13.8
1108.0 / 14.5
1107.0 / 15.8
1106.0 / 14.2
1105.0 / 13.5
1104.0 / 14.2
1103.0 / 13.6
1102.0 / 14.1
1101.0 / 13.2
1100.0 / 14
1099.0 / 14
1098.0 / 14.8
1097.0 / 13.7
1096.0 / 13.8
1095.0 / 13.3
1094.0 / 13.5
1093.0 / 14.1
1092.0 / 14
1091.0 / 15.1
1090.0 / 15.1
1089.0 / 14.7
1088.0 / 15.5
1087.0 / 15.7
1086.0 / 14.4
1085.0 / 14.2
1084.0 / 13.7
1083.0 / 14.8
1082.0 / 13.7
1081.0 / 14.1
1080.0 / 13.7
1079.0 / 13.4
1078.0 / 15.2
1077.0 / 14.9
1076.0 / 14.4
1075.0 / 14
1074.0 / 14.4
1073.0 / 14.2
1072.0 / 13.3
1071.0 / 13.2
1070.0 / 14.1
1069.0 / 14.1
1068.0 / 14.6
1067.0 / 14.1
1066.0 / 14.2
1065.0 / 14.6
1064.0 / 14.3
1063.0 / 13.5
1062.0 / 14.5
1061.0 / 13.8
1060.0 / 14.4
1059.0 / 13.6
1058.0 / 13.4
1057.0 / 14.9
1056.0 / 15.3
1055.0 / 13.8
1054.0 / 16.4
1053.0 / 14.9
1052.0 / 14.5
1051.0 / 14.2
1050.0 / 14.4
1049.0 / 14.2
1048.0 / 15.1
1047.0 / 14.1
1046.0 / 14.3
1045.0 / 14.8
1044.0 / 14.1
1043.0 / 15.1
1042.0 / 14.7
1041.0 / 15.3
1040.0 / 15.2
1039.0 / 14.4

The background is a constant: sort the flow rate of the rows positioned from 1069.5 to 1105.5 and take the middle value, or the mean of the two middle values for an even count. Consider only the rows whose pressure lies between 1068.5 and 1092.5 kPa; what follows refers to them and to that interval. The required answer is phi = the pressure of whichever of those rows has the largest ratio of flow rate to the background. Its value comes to 1087.0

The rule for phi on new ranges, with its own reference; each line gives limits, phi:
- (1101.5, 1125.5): 1107.0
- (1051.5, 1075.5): 1054.0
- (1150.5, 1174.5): 1152.0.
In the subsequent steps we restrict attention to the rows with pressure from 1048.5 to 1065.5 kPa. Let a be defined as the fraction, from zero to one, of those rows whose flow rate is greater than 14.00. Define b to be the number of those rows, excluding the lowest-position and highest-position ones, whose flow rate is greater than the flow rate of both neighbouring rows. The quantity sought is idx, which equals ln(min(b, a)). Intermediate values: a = 0.71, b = 5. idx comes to -0.35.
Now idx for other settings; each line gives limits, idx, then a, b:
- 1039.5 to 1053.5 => 0.00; 1.00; 5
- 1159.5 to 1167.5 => -0.69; 0.50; 2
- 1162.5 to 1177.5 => -1.10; 0.33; 4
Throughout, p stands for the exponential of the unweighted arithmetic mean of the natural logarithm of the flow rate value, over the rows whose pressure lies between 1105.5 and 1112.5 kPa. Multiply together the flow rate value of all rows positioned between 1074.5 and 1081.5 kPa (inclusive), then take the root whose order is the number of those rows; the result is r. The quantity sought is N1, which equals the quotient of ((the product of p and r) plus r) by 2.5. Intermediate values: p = 14.2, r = 14.23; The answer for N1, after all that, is 86.3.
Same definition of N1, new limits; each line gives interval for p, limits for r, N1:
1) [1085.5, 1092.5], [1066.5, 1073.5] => 88.7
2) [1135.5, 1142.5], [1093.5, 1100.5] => 83.3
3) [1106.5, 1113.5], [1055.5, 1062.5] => 86.3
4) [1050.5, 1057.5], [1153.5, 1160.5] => 88.0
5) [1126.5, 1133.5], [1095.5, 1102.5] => 83.5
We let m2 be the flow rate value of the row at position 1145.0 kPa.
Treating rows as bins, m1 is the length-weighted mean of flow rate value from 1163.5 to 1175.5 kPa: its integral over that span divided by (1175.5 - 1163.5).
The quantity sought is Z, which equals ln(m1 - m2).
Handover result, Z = -2.84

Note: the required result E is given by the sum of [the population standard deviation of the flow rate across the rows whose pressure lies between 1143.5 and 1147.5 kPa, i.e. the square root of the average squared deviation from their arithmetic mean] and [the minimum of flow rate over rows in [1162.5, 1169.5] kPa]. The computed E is 13.1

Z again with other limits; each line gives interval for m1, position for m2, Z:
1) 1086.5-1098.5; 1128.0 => 0.04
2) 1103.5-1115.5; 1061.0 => -1.42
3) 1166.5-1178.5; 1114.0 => -0.88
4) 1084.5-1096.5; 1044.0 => -1.05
